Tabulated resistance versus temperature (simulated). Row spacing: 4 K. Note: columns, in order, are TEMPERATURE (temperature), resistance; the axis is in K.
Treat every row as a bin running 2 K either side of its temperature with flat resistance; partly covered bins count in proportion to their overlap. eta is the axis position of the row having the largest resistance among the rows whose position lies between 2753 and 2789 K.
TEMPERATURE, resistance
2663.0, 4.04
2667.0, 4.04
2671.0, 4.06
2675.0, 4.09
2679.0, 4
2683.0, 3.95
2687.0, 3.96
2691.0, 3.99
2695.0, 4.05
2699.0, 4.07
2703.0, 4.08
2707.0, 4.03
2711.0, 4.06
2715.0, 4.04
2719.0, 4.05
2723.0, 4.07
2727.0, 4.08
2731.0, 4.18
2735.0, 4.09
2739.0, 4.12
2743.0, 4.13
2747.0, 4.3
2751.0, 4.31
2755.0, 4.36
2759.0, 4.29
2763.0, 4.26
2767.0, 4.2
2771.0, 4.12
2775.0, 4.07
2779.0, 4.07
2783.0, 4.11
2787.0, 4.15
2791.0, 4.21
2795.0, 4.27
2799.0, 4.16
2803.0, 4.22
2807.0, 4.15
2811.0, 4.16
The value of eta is 2755.0 K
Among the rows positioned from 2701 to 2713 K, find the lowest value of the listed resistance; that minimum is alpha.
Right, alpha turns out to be 4.03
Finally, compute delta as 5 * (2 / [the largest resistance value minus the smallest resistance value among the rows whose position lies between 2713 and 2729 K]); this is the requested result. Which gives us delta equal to 250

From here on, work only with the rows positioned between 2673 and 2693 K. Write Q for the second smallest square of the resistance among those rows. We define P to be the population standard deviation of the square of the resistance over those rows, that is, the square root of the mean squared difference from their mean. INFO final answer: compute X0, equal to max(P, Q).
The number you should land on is 15.68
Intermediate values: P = 0.40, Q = 15.7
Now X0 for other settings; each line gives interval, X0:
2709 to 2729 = 16.40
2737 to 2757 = 17.06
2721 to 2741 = 16.65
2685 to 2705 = 15.92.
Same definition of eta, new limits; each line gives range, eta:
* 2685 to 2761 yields 2755.0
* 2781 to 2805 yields 2795.0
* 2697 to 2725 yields 2703.0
